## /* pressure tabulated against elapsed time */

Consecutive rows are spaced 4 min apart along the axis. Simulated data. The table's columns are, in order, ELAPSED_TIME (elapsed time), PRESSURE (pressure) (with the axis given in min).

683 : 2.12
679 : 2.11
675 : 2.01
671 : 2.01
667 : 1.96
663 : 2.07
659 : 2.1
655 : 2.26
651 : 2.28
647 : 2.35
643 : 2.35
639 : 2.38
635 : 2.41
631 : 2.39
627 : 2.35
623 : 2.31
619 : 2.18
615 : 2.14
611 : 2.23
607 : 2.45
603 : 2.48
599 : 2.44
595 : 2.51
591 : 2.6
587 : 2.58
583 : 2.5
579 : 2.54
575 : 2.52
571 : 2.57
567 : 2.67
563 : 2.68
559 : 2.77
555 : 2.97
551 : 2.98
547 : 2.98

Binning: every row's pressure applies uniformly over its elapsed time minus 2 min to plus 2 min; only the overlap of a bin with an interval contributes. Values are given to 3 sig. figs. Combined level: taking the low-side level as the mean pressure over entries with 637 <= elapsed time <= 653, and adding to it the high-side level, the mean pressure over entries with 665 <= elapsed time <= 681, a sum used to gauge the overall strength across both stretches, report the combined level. 4.36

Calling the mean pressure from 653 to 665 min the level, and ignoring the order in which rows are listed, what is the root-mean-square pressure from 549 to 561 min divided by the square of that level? 0.63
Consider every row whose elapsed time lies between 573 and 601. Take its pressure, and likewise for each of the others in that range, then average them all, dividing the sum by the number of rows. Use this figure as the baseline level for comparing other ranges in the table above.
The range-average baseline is 2.53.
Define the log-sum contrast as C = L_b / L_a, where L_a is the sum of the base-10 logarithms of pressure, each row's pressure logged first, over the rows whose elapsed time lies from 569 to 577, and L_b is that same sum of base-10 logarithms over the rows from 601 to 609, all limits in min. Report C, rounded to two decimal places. 0.97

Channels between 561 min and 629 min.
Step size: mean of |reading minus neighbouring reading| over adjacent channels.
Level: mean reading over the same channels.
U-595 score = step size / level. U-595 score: 0.027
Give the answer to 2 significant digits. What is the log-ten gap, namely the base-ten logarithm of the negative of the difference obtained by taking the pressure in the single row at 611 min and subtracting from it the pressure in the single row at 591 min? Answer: -0.43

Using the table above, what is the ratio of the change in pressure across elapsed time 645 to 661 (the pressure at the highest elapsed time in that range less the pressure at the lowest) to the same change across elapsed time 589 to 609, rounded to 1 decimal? 1.7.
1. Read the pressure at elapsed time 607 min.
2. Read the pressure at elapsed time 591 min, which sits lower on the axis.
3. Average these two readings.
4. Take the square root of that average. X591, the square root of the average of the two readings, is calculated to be 1.59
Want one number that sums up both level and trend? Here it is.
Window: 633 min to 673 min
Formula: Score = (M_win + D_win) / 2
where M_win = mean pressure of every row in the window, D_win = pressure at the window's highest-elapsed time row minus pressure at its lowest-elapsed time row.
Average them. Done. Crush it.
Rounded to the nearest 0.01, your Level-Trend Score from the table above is 0.91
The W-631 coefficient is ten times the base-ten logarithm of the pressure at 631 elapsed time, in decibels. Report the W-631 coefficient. 3.78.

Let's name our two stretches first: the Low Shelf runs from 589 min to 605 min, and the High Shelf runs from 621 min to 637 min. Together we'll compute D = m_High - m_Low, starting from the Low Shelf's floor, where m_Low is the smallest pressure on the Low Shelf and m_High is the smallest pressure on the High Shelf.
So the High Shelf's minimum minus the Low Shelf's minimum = -0.13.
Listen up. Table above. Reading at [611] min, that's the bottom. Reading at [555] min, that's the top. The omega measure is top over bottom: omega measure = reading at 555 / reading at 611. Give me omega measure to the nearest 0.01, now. 1.33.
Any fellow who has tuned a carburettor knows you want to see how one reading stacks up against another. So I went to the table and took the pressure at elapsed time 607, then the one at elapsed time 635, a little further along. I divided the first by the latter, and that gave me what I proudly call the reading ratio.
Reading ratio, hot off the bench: 1.02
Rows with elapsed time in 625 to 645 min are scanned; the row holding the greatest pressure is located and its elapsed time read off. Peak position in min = 635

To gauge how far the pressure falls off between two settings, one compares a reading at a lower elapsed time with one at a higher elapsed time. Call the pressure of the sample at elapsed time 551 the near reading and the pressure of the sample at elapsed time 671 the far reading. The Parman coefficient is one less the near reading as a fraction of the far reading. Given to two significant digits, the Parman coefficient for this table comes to -0.48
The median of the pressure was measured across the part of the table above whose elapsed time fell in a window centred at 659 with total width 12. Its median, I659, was 2.10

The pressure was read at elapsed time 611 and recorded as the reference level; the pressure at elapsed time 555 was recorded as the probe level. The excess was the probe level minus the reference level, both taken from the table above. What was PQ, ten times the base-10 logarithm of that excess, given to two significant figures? -1.3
